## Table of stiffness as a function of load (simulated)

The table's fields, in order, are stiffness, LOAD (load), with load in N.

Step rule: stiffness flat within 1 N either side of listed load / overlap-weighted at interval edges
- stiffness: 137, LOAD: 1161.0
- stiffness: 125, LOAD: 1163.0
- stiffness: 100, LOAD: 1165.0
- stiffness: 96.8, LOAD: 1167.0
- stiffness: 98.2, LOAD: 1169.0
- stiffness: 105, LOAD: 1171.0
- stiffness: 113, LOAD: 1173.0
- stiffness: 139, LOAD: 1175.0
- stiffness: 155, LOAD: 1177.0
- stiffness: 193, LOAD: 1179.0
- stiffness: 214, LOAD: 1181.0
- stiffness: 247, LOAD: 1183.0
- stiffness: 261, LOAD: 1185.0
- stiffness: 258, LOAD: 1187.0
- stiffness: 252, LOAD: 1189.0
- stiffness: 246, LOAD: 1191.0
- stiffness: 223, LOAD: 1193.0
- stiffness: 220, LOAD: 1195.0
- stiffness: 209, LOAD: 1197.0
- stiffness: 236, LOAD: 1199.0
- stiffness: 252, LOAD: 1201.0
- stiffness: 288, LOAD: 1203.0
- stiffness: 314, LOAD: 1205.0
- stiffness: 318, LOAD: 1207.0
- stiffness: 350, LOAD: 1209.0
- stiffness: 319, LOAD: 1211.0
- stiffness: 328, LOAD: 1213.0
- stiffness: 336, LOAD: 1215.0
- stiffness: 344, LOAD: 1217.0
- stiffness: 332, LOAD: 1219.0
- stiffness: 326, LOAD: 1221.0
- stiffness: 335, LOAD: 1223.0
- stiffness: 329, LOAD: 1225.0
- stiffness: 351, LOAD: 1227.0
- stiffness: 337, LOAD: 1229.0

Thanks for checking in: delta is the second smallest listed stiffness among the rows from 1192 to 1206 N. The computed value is 220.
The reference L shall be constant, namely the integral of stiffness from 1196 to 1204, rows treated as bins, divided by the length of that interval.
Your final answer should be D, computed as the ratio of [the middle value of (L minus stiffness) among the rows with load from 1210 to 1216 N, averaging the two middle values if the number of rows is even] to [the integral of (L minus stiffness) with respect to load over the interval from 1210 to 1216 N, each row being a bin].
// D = 0.167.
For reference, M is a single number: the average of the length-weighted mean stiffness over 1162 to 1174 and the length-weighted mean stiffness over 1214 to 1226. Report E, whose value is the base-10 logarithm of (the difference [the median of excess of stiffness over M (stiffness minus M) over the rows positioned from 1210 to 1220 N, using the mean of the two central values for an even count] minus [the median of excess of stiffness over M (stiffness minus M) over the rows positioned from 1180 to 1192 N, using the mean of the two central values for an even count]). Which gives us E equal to 1.92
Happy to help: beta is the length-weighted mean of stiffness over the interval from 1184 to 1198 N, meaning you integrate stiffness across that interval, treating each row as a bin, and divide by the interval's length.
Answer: 238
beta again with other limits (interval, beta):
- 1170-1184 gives 167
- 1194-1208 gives 262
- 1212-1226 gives 333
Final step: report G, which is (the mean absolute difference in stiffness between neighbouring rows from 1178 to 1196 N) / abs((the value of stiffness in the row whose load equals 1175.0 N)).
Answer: 0.10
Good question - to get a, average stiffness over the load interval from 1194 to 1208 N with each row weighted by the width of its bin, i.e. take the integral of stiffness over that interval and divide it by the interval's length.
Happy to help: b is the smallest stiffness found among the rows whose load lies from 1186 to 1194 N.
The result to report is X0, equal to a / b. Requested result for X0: 1.2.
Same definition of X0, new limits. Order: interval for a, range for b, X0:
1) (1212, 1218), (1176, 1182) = 2.2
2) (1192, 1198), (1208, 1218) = 0.7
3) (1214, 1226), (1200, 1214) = 1.3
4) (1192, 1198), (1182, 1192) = 0.9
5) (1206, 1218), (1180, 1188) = 1.6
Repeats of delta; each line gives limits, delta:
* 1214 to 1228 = 329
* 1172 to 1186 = 139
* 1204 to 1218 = 318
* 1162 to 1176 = 98.2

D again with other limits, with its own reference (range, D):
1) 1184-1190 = 0.182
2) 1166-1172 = 0.169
